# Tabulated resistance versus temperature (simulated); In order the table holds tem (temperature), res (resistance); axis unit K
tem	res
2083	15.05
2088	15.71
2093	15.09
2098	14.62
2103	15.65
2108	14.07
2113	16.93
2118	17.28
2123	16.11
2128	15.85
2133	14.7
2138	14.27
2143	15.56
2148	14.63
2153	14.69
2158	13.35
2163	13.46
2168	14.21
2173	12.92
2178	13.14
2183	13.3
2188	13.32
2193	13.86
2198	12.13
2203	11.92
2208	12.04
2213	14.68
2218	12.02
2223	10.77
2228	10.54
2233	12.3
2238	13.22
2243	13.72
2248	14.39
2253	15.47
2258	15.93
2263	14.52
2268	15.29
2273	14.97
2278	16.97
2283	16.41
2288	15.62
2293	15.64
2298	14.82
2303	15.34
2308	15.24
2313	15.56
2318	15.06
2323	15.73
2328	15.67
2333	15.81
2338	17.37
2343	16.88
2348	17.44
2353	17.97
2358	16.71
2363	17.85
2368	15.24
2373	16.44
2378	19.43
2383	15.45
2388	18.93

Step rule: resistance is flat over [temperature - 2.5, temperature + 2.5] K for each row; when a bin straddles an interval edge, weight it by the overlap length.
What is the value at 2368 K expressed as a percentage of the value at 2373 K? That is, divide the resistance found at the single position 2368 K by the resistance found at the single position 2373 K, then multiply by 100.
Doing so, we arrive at 93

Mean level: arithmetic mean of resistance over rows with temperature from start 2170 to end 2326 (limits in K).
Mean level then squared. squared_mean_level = 199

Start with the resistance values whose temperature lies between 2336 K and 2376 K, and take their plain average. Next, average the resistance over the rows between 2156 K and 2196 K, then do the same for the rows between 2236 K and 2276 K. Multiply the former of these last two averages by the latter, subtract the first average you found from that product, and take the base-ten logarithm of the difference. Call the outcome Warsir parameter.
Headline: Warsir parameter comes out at 2.26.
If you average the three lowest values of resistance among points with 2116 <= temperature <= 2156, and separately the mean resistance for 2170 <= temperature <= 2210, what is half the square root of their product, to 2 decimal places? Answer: 6.83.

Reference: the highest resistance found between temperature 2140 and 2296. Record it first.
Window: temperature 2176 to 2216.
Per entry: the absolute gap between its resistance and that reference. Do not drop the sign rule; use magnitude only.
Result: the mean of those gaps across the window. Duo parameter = 3.9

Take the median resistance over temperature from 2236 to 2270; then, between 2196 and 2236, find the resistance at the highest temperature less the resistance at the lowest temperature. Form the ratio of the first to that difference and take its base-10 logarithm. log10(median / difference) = 1.9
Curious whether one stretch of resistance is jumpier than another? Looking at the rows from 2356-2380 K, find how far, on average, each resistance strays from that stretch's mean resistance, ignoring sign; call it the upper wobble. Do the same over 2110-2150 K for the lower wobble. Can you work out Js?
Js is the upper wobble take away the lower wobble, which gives 0.3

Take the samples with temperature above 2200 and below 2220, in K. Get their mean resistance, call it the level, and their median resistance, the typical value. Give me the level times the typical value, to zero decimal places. 152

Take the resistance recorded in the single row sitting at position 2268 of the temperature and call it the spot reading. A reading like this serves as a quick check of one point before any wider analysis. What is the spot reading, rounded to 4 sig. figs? 15.29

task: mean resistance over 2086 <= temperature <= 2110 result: 15.0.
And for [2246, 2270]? 15.1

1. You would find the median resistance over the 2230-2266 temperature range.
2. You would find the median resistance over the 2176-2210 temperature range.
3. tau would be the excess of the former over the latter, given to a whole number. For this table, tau 1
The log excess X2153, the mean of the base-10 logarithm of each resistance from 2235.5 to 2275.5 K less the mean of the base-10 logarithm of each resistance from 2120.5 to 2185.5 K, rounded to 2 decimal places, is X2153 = 0.01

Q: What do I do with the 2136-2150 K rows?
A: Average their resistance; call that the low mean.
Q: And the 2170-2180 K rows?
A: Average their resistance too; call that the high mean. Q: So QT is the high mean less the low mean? -1.8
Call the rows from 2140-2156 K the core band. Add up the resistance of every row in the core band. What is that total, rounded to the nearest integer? 45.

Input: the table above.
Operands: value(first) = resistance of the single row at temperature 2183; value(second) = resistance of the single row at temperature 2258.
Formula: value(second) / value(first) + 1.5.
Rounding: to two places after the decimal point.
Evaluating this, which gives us 2.70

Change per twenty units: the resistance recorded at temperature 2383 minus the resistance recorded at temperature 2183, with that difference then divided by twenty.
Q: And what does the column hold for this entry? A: 0.11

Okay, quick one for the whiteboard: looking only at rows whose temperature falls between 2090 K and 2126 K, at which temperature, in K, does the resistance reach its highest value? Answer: 2118 K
